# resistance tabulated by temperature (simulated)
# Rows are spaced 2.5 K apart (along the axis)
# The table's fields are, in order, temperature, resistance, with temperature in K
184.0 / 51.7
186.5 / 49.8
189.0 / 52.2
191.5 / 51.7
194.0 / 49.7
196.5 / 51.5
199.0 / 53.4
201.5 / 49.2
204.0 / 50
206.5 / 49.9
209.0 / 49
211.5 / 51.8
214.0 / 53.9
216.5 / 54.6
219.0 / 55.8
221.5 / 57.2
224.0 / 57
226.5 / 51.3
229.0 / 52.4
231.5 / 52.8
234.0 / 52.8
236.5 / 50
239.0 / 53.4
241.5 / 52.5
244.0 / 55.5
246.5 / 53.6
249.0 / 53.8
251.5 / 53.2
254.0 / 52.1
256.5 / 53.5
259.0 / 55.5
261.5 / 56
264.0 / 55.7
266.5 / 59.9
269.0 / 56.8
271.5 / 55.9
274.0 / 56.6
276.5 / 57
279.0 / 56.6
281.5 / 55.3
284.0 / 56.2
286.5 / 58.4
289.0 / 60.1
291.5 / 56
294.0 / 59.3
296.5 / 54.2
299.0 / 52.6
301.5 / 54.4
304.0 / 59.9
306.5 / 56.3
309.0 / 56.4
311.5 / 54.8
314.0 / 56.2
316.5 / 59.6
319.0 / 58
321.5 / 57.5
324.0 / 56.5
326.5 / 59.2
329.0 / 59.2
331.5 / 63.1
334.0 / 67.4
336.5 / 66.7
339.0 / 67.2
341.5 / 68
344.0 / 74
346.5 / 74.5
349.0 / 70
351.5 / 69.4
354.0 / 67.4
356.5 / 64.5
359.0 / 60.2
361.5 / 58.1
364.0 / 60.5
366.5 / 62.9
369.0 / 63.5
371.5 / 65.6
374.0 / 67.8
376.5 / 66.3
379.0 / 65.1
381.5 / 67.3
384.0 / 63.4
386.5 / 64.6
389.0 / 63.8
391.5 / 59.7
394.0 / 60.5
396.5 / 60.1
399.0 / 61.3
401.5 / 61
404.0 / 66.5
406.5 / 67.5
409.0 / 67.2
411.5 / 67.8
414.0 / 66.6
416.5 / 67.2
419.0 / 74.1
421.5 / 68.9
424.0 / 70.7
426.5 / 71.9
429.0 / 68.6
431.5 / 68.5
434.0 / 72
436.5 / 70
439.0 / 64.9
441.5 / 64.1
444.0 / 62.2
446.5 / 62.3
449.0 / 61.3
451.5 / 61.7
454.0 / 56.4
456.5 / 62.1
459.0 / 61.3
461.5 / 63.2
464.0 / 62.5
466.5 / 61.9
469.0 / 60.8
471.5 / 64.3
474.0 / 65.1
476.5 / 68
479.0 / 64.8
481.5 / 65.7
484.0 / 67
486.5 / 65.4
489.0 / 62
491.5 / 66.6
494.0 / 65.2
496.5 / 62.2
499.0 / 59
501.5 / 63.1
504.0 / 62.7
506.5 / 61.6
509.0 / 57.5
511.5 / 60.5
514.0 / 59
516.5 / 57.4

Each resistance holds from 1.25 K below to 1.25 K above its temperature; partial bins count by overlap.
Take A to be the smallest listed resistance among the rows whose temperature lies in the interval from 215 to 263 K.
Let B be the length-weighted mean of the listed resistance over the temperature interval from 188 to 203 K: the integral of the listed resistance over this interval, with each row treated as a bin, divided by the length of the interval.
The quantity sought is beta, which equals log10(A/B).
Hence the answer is -0.01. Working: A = 50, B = 51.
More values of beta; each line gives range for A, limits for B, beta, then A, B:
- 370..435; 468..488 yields -0.04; 59.7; 65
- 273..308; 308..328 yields -0.04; 52.6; 57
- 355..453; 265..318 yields 0.01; 58.1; 57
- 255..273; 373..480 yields -0.08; 53.5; 65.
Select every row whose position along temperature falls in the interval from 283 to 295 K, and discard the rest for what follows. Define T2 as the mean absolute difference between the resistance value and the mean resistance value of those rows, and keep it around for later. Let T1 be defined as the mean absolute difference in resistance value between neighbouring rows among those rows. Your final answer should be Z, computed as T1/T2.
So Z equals 1.9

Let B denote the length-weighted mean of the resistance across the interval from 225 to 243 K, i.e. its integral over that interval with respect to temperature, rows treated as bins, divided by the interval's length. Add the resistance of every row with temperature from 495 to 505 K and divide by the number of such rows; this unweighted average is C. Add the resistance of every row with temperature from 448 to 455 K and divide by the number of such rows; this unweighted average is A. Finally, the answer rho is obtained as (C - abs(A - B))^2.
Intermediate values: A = 60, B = 52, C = 62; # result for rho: 2941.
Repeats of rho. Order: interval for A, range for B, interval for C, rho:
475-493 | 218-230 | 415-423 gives 3504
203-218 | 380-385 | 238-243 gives 1525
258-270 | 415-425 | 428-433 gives 3048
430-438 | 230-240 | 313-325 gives 1570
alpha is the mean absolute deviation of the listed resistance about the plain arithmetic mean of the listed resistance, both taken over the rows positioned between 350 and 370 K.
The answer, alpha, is 2.9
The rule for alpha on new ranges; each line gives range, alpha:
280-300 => 2.1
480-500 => 2.3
